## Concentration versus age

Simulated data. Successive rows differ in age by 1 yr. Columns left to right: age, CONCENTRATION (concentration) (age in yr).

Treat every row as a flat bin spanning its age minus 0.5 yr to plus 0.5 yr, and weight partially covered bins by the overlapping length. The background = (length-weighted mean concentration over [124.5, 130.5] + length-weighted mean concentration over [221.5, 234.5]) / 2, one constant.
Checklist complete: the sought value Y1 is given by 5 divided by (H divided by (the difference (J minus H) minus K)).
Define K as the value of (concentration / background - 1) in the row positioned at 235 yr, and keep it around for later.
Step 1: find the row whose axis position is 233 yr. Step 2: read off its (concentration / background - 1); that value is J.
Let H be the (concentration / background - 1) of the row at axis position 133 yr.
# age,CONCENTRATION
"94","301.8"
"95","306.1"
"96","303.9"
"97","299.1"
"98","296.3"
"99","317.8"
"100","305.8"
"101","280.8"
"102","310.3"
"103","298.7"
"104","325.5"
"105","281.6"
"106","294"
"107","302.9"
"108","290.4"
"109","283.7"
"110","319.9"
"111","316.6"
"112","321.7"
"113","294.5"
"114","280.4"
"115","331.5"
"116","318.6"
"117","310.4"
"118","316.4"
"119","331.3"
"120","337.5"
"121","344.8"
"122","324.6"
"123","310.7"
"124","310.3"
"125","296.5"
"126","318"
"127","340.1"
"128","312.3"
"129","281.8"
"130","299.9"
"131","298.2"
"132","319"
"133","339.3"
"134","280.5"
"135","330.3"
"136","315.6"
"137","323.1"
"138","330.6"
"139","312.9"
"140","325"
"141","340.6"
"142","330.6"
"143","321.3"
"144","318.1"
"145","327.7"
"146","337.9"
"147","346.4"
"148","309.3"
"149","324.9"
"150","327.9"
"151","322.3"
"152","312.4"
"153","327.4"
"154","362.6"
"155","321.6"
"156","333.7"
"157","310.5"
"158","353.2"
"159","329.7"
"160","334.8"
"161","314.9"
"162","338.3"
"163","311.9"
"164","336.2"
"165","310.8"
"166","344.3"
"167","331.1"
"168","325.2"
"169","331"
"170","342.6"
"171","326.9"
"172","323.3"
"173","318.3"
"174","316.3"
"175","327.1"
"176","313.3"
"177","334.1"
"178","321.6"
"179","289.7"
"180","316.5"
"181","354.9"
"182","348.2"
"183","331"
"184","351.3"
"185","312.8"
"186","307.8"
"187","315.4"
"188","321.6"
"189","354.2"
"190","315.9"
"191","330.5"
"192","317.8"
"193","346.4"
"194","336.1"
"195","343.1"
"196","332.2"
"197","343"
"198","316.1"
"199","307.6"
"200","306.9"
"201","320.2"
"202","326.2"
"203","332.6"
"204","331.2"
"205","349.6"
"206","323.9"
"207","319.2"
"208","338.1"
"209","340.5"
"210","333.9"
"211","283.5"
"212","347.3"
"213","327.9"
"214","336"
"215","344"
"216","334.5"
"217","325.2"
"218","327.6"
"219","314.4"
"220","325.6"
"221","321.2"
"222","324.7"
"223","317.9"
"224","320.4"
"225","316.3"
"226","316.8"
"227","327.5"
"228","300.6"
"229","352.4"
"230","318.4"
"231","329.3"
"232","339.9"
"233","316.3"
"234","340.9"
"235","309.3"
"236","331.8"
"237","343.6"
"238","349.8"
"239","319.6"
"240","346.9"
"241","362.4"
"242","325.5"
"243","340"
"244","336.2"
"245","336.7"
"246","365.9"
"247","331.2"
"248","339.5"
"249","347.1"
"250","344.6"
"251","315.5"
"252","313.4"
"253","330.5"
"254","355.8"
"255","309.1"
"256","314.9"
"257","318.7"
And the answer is -3.5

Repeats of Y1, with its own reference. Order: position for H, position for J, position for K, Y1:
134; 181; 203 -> -8.1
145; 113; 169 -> -21.2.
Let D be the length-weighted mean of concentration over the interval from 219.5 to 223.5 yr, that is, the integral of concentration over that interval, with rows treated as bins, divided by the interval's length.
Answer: 322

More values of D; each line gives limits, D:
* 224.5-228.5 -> 315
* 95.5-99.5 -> 304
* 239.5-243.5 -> 344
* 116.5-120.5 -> 324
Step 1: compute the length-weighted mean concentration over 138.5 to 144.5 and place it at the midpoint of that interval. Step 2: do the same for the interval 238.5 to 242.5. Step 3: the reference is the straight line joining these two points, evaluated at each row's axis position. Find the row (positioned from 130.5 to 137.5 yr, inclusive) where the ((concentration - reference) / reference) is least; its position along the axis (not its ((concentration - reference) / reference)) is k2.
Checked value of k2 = 134 yr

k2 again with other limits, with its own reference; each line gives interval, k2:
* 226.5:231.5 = 228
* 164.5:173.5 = 165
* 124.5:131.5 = 129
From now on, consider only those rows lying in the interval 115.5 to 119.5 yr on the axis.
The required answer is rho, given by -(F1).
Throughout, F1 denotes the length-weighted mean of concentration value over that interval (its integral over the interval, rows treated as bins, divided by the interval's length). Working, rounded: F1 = 319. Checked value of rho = -319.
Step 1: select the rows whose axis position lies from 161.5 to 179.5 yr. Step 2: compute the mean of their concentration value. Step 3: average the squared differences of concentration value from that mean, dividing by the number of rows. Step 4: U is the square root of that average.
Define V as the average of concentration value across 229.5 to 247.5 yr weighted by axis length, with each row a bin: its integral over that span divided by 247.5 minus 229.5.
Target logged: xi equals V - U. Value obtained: 323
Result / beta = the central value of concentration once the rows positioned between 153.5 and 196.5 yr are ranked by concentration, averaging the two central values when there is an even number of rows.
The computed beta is 330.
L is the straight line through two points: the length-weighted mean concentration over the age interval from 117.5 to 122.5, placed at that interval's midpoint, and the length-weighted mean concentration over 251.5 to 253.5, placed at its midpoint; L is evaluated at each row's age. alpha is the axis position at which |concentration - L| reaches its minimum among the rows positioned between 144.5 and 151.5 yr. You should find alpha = 150 yr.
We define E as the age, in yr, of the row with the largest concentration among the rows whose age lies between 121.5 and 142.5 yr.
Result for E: 141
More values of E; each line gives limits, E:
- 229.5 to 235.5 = 234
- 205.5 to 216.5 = 212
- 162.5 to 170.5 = 166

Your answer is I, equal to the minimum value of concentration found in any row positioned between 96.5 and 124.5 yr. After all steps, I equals 280.4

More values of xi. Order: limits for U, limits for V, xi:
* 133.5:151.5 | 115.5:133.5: 303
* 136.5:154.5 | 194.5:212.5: 315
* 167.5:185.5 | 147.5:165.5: 311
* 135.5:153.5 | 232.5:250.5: 329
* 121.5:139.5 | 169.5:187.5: 308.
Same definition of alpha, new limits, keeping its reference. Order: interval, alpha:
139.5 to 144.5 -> 142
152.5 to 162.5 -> 153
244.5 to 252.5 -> 251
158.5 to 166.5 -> 159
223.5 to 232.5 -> 224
